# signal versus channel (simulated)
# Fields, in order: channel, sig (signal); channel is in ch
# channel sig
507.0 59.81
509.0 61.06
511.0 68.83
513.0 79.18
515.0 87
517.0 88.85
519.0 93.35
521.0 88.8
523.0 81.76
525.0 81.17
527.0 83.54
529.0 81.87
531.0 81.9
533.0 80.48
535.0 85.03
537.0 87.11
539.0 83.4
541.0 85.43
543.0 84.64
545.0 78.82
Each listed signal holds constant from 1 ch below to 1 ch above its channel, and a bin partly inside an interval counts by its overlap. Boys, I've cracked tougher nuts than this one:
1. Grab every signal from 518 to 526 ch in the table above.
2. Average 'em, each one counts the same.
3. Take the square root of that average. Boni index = 9.29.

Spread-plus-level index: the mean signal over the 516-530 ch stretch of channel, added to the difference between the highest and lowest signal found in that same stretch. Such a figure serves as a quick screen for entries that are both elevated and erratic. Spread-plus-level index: 98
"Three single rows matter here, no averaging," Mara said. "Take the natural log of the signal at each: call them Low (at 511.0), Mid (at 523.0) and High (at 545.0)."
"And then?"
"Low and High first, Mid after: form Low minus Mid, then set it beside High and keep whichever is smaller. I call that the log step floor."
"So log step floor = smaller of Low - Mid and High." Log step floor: -0.17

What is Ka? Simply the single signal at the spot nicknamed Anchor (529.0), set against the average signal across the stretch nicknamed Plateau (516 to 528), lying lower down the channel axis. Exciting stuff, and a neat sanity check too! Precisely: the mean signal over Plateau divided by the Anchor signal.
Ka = 1.05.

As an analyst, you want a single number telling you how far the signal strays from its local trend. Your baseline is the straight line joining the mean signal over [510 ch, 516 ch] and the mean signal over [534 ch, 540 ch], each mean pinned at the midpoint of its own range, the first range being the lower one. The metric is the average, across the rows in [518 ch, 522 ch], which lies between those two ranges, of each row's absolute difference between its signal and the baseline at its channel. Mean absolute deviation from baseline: 11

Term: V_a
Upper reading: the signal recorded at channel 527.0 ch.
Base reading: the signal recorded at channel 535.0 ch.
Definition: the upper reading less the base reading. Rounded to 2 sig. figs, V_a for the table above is -1.5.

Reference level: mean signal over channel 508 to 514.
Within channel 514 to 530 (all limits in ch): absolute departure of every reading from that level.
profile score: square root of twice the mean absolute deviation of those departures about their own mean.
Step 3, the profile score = 2.7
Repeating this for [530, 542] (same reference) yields 2.0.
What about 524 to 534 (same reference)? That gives 1.2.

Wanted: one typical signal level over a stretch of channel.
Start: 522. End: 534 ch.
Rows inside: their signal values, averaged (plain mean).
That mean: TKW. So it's 81.8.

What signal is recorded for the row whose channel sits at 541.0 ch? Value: 85.43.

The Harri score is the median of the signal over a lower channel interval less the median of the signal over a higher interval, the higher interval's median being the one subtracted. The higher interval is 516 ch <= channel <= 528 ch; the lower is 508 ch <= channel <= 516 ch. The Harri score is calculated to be -12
